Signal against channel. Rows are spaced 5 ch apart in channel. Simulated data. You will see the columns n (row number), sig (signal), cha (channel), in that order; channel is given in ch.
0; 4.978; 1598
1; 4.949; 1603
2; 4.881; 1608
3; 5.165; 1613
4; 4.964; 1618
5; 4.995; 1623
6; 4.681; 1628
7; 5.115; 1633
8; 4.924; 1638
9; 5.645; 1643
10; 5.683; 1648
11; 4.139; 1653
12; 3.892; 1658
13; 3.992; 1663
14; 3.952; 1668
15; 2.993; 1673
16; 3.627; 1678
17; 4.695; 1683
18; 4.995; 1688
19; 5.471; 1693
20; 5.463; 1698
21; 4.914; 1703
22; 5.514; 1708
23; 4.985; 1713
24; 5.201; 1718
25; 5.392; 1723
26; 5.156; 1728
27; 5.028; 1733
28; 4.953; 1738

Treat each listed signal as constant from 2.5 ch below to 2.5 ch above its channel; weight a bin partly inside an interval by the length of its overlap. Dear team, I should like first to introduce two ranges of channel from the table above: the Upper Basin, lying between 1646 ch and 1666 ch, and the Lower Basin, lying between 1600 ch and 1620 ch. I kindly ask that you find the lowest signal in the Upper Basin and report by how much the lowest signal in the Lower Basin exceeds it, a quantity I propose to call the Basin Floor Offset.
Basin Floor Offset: 1.0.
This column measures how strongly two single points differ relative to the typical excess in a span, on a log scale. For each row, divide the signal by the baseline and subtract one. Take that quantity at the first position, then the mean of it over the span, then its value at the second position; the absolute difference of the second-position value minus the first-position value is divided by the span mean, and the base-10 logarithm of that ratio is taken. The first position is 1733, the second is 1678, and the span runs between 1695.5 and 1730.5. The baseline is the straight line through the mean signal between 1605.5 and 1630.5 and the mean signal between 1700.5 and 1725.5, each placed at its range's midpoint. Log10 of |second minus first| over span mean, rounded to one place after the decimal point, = 1.6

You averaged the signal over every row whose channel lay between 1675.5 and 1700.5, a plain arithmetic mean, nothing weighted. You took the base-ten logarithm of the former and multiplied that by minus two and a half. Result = -1.71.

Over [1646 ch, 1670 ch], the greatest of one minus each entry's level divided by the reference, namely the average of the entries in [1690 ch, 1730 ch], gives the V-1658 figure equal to 0.26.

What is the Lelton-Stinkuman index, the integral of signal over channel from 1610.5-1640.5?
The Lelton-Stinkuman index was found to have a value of 149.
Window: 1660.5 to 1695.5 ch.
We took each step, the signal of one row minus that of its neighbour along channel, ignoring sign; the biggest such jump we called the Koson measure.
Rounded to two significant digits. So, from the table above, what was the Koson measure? 1.1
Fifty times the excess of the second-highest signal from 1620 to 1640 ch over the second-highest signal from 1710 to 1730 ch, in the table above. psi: -10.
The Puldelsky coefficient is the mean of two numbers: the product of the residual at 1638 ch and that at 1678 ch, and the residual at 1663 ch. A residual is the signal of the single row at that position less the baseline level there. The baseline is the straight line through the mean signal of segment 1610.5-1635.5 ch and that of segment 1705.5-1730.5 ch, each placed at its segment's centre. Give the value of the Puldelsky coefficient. -0.47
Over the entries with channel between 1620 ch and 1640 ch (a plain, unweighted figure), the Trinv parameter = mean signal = 4.9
